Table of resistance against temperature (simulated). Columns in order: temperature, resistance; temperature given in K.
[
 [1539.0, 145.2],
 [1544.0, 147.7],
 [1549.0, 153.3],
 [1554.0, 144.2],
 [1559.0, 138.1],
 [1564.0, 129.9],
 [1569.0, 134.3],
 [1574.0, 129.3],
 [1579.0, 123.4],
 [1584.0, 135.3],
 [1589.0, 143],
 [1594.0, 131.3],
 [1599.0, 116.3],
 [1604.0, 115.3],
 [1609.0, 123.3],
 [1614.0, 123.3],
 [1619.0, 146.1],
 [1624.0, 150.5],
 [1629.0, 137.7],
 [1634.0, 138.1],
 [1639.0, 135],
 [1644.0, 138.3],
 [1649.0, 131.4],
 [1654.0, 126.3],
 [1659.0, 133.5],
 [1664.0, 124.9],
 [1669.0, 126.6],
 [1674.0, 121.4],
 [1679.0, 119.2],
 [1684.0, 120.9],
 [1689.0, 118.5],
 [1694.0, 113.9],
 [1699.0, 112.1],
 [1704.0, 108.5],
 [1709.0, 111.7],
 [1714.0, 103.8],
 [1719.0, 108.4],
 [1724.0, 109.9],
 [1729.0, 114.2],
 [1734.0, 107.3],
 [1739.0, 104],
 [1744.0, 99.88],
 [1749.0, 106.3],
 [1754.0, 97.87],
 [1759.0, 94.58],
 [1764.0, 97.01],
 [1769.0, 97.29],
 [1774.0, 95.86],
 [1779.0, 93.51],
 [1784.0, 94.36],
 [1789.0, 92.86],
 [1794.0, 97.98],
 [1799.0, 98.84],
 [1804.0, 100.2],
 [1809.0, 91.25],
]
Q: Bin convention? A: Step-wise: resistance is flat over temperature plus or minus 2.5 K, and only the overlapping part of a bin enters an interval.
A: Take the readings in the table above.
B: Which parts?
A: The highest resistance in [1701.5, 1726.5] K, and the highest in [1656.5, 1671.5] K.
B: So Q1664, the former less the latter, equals -22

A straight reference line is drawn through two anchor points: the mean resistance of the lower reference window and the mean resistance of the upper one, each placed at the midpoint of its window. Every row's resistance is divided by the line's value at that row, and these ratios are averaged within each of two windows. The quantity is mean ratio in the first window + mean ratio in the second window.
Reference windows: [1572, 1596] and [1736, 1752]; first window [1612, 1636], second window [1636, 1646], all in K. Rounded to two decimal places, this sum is 2.23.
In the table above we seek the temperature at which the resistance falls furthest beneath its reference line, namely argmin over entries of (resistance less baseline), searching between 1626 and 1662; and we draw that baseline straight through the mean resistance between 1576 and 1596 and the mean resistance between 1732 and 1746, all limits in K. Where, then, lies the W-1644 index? 1654.0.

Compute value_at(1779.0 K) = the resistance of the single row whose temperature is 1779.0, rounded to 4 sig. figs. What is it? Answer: 93.51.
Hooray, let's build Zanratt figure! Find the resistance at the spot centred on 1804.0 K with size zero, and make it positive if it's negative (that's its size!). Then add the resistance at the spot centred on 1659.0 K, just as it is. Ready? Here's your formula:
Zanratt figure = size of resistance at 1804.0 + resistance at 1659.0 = 234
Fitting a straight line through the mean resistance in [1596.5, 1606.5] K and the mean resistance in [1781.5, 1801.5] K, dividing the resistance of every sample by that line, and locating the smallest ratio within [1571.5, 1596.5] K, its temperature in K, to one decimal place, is 1579.0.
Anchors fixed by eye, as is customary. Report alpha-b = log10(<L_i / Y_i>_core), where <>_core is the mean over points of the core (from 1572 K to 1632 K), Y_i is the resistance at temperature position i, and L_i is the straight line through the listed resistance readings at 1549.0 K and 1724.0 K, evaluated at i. 0.032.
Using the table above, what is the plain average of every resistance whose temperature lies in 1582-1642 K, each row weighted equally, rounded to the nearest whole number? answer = 133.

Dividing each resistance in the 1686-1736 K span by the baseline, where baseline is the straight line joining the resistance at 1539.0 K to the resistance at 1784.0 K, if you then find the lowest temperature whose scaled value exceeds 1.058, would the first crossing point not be 1729.0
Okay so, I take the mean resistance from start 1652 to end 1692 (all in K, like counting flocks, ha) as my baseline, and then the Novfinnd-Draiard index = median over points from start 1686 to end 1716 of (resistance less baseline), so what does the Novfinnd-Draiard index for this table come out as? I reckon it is -12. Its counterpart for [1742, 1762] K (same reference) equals -25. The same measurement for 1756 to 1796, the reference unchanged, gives -29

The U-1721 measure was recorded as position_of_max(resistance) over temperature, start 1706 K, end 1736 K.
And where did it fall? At 1729.0 K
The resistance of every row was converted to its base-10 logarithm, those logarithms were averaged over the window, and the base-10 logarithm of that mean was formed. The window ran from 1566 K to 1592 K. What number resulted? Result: 0.327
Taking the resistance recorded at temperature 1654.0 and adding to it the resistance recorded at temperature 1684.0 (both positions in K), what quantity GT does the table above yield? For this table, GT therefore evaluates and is 247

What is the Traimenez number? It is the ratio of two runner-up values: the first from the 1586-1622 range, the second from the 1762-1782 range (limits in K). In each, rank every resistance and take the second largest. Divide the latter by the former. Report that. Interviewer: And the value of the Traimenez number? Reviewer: 0.68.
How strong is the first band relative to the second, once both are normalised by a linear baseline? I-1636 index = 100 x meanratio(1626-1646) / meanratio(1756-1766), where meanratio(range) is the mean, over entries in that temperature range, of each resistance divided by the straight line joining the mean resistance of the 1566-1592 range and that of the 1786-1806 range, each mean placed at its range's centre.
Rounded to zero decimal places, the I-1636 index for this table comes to 120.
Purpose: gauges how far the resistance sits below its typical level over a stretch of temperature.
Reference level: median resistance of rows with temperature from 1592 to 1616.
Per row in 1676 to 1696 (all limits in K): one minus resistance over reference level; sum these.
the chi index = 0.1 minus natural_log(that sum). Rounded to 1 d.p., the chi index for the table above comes 1.9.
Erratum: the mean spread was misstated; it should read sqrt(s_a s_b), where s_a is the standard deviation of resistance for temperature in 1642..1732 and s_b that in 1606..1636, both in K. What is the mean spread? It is 10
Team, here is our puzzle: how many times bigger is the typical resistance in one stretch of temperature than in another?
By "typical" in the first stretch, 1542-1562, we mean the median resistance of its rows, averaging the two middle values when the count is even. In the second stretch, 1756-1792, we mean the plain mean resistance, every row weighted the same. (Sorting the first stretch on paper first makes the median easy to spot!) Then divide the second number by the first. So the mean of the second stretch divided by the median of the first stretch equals 0.65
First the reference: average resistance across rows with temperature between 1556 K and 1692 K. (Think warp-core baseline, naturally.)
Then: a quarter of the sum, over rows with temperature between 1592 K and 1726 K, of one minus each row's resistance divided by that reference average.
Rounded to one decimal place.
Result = 0.3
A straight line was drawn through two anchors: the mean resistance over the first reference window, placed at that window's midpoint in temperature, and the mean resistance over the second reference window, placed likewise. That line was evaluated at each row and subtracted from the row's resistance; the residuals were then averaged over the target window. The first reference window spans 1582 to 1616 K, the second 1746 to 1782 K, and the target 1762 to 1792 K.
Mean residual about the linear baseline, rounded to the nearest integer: 0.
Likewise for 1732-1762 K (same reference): 1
